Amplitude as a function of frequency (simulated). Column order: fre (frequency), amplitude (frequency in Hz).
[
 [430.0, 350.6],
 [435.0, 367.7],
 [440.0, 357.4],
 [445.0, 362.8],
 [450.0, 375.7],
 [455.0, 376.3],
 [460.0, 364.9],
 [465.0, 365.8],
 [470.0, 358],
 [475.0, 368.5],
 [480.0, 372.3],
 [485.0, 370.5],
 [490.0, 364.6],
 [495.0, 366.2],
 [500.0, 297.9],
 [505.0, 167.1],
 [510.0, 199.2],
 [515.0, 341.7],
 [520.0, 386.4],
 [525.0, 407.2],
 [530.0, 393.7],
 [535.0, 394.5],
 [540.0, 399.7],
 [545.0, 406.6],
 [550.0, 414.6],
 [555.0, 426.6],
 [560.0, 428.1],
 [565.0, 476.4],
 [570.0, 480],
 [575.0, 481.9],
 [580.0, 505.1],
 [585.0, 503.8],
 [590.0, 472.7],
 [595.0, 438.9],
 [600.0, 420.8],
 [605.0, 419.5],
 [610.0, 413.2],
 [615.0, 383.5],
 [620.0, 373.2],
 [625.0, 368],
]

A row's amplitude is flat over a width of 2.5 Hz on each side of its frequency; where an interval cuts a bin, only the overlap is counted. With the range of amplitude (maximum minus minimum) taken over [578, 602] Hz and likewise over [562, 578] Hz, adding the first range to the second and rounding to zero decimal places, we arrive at 90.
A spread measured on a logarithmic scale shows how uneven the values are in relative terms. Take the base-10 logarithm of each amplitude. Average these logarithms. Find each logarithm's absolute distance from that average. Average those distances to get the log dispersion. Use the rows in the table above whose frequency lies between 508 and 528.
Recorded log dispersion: 0.104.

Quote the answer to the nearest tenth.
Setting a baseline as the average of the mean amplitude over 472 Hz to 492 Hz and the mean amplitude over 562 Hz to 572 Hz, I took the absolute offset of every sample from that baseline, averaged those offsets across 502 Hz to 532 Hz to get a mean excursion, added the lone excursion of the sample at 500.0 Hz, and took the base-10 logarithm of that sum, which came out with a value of 2.4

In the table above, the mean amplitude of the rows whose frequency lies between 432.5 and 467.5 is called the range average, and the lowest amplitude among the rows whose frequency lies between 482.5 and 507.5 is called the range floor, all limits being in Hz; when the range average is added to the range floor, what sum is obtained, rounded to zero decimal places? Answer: 534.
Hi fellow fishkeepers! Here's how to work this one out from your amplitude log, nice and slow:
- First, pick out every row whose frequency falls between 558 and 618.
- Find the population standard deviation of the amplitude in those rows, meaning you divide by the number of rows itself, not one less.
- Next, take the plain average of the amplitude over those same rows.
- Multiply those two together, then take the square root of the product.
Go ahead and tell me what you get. 131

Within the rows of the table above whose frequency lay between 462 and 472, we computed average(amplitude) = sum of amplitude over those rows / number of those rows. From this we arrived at 362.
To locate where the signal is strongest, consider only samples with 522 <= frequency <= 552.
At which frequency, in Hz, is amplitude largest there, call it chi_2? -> 550.0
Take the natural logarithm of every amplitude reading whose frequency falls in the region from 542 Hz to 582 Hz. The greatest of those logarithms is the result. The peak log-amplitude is 6.22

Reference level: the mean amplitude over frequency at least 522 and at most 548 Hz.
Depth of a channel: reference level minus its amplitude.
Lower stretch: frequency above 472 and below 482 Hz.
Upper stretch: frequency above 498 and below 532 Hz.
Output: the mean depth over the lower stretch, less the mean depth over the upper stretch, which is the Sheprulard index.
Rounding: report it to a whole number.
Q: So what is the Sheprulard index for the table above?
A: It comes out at -57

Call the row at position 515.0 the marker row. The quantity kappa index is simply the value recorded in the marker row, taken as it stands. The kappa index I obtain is 341.7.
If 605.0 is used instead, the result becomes 419.5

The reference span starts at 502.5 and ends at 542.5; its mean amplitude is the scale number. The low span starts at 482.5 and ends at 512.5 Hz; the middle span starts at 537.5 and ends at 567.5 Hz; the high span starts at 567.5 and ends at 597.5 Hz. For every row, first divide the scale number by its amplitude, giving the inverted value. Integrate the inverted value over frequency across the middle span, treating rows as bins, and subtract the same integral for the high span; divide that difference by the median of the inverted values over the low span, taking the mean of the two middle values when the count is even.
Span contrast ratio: 2.7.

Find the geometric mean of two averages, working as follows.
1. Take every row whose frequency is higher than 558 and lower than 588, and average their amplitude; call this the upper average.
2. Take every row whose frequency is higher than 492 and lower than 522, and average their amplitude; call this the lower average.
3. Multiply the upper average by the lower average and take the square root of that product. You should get 375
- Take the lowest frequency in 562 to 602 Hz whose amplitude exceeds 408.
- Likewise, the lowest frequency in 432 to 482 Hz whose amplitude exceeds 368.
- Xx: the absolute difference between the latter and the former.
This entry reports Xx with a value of 115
